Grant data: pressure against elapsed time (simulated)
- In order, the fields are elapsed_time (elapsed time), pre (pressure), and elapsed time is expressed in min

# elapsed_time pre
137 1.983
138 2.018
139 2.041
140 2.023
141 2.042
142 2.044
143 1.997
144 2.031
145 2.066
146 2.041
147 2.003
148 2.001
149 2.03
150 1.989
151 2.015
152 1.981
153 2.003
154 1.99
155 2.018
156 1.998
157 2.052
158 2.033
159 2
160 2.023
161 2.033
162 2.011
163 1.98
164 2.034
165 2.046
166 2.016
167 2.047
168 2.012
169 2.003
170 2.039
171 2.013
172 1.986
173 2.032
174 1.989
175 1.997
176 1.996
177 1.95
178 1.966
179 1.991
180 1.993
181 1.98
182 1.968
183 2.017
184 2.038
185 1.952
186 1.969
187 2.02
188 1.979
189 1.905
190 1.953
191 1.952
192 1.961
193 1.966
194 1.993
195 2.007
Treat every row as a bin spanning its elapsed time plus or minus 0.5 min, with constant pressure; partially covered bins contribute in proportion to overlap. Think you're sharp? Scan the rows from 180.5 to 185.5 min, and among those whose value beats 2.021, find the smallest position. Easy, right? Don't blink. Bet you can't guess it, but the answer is 184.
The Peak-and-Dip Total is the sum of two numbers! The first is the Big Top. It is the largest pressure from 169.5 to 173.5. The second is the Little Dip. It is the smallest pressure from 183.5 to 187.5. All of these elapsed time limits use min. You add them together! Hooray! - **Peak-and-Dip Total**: 3.99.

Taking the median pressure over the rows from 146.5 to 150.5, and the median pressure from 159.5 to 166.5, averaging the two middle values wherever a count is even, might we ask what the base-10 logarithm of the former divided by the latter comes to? -0.0045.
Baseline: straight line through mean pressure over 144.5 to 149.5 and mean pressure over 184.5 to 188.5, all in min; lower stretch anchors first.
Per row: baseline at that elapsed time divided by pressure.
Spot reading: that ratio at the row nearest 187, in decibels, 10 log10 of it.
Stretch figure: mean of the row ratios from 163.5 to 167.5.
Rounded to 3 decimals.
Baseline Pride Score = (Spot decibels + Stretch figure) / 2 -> 0.449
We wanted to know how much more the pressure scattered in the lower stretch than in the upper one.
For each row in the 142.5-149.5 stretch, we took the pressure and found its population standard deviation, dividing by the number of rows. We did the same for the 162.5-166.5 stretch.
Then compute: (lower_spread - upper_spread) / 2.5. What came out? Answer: -0.001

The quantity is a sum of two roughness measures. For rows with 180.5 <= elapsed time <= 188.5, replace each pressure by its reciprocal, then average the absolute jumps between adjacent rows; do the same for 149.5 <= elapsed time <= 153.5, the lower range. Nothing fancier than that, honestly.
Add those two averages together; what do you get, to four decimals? 0.0168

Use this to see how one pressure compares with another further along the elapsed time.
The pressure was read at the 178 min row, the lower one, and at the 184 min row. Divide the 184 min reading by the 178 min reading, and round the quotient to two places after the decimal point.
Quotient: 1.04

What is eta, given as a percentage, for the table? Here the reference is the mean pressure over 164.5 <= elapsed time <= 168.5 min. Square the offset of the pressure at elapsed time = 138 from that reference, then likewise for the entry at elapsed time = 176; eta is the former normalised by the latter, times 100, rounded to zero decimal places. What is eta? 13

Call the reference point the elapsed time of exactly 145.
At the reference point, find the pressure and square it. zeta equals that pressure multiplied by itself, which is 4.27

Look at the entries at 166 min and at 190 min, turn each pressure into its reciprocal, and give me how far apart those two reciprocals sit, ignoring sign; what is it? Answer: 0.016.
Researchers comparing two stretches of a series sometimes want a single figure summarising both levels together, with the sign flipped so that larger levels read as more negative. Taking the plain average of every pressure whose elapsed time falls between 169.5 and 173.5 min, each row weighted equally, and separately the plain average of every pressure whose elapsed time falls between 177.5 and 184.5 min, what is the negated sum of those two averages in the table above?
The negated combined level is -4.011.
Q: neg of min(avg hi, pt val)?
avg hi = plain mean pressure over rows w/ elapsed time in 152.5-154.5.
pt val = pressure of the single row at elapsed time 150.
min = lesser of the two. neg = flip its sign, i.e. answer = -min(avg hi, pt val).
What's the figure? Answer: -1.989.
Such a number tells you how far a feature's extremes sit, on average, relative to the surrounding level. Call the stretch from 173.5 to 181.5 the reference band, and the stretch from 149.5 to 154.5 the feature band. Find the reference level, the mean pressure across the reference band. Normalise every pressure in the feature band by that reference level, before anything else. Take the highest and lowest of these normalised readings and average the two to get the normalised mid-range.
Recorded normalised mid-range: 1.01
